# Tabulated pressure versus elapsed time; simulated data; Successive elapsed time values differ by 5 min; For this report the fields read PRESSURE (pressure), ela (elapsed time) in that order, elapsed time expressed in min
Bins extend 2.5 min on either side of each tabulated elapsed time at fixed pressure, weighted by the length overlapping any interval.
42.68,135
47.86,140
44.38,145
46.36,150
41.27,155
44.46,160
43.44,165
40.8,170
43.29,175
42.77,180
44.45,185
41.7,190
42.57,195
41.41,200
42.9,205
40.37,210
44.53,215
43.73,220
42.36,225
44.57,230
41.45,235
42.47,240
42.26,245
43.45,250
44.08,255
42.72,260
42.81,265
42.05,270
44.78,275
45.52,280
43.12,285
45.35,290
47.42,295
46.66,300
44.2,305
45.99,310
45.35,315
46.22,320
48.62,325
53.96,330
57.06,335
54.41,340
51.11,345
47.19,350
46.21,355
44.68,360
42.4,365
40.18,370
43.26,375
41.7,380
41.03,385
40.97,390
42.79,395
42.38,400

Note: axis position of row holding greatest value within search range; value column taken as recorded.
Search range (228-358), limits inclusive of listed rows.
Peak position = 335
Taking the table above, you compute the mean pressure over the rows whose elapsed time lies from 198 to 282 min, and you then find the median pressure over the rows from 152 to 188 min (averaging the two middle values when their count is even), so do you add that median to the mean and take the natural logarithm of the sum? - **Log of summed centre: 4.46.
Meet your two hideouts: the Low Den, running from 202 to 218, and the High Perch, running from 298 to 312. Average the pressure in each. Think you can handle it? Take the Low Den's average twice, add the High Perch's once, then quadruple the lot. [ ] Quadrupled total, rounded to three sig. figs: 523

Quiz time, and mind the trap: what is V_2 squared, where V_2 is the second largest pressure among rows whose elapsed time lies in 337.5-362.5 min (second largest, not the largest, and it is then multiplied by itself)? 2612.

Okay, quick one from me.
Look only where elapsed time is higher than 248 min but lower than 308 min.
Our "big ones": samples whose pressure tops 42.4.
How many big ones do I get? 11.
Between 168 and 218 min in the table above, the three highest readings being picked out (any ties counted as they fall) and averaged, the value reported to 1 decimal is 44.1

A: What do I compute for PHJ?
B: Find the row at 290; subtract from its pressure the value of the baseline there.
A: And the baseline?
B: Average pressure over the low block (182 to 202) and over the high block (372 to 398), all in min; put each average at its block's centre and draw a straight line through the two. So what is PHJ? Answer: 3.1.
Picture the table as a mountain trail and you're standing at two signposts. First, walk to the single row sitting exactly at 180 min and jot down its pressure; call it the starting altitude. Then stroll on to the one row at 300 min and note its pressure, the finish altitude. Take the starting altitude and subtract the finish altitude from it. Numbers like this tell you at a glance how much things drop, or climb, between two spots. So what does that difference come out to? -3.9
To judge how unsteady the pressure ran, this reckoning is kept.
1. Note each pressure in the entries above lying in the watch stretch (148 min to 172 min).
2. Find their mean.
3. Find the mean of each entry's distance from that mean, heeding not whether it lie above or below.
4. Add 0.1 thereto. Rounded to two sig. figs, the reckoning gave 1.9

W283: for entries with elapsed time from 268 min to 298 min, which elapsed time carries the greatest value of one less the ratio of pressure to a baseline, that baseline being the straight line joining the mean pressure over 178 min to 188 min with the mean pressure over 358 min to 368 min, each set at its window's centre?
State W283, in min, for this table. 270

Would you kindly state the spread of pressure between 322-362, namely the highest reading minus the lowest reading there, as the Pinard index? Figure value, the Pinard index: 12.4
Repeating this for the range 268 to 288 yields 3.5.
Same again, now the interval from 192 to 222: 4.2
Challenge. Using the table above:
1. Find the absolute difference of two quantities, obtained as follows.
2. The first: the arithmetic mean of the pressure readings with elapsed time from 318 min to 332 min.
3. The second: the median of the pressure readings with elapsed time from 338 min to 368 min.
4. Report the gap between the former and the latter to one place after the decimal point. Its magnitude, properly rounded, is 2.9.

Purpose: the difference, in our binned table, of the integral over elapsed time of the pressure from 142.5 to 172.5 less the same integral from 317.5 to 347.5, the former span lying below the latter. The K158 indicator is -253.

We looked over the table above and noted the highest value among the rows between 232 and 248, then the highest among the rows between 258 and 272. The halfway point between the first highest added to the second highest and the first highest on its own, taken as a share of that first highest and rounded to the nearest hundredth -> 1.50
